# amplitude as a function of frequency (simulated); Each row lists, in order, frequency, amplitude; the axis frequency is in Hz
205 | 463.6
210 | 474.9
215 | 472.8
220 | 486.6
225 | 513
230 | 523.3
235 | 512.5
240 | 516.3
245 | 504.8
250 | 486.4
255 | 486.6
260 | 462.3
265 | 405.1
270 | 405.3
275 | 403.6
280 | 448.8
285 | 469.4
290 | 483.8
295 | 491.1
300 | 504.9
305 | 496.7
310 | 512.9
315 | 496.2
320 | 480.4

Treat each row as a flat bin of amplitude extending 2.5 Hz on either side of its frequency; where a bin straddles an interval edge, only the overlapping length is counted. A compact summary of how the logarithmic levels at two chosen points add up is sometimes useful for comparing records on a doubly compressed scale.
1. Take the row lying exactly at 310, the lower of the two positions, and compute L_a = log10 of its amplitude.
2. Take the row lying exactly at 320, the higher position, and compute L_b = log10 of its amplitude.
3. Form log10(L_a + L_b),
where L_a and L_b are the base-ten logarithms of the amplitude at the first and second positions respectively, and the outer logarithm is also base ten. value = 0.732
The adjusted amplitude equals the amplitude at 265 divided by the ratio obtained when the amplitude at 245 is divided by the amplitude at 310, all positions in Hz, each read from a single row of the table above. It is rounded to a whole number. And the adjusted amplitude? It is 412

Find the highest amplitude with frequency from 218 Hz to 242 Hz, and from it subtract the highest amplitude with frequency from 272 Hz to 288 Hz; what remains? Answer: 54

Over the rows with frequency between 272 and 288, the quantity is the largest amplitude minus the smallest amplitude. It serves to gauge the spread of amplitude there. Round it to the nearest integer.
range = 66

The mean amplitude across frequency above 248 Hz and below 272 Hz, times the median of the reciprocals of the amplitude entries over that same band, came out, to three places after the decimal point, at 0.972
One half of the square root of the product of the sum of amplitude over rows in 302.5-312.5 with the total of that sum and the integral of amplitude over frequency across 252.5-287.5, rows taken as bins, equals 2035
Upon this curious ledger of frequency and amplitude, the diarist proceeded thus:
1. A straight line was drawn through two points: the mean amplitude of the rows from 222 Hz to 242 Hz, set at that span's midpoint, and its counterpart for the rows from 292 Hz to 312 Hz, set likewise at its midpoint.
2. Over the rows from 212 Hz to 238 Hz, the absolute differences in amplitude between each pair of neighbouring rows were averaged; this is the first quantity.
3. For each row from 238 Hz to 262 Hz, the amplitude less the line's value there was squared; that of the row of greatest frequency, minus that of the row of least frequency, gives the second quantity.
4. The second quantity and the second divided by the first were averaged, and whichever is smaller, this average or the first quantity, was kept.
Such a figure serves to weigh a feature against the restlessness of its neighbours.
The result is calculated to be 15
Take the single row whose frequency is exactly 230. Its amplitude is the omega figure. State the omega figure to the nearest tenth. 523.3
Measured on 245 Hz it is 504.8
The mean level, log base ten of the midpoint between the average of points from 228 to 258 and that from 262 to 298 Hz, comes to 2.676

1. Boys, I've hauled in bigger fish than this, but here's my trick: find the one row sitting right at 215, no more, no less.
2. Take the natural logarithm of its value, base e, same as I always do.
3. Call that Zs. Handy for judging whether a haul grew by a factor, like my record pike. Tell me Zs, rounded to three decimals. 6.159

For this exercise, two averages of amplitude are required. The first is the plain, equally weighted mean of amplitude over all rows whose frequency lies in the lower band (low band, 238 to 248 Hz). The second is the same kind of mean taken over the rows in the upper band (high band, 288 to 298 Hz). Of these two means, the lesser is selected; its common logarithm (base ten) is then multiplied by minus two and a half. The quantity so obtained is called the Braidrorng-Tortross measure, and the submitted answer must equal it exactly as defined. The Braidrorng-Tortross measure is -6.72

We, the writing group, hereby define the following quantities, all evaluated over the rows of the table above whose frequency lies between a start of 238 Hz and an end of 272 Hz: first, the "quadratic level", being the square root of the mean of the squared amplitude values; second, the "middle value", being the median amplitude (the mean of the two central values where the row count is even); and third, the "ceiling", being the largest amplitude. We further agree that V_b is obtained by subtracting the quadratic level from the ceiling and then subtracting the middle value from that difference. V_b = -439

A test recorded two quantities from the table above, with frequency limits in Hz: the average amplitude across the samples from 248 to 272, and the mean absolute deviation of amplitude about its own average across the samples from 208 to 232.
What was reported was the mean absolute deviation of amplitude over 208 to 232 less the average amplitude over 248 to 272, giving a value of -430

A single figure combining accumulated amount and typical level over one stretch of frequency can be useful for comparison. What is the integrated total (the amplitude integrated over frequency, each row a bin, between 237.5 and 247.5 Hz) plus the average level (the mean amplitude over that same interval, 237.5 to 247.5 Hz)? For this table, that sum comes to 5616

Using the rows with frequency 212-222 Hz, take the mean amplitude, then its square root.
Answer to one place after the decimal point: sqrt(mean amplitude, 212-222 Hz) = 21.9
